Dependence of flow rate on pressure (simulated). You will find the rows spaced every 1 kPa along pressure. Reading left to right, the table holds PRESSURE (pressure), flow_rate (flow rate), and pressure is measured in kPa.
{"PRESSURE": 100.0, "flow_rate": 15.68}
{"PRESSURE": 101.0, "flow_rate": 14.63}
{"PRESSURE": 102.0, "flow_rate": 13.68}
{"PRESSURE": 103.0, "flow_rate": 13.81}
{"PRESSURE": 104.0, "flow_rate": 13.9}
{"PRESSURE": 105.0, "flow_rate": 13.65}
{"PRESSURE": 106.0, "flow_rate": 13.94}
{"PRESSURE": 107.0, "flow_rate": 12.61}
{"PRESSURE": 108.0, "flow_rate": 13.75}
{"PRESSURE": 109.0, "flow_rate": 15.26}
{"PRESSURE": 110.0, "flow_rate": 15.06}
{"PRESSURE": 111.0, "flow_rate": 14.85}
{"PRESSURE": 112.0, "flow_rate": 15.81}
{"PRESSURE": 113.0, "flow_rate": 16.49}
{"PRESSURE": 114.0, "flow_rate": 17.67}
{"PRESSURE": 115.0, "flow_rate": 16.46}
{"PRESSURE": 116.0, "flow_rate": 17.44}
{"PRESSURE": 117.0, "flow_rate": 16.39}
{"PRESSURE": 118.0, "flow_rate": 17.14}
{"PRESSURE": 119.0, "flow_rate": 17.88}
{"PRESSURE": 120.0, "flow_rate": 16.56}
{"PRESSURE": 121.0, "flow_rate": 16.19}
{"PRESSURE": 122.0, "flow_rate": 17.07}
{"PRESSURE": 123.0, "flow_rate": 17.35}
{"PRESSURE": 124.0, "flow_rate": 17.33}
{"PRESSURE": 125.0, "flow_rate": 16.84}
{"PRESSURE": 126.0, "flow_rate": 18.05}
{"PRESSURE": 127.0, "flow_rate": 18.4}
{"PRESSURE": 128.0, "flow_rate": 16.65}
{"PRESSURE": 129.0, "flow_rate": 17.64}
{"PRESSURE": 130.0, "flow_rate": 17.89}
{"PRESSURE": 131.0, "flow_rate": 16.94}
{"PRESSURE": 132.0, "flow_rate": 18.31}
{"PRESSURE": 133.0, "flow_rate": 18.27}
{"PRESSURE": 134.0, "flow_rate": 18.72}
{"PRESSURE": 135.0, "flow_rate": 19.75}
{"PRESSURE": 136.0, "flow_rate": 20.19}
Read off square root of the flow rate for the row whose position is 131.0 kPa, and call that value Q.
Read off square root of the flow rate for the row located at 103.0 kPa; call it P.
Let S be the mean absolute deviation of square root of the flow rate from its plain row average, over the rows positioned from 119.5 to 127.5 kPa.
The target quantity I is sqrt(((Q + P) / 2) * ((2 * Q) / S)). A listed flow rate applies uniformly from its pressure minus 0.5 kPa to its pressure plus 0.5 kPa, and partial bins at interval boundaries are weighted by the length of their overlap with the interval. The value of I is 21.9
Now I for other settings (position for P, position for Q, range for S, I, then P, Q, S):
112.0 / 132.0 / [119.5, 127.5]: 22.9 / 3.98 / 4.28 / 0.0672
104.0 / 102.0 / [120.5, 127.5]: 20.7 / 3.73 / 3.70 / 0.0638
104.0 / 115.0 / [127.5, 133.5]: 21.9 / 3.73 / 4.06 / 0.0656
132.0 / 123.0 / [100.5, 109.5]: 23.9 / 4.28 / 4.17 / 0.0617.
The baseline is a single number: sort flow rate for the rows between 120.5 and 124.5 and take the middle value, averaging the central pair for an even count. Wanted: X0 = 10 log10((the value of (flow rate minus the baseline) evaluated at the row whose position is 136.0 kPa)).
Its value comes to 4.8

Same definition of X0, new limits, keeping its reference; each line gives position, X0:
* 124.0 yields -8.9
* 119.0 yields -1.7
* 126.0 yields -0.7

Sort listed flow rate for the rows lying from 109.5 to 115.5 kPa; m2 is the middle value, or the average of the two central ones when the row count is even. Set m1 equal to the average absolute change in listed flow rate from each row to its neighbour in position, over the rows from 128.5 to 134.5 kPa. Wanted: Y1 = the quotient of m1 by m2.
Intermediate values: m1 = 0.6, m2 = 16.1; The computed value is 0.04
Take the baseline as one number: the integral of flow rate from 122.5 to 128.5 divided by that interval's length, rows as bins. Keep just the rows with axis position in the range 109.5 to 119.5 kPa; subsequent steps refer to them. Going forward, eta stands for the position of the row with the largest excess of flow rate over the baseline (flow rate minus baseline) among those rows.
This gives 119.0 kPa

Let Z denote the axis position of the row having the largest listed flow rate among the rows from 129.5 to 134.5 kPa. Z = 134.0 kPa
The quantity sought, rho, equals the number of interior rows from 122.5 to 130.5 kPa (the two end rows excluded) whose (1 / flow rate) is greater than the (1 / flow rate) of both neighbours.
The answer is 2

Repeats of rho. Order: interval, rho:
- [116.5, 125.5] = 1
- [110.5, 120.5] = 2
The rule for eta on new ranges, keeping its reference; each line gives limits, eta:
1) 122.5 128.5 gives 127.0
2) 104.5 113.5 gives 113.0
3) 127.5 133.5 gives 132.0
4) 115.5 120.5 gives 119.0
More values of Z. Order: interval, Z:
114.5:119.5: 119.0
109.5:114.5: 114.0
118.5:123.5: 119.0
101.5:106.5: 106.0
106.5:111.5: 109.0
